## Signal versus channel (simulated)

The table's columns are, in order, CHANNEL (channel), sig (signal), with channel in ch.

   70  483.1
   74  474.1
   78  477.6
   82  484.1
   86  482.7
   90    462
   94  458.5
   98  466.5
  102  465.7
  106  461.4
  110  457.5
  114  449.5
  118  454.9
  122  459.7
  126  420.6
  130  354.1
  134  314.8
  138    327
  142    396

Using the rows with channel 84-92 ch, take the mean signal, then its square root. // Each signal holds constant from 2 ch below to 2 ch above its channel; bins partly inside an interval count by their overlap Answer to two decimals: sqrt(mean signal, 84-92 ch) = 21.73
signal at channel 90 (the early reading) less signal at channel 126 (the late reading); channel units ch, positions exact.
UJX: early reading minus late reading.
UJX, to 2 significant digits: 41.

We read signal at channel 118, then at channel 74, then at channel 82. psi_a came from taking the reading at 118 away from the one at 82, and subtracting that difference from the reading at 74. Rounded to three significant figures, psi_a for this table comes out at 445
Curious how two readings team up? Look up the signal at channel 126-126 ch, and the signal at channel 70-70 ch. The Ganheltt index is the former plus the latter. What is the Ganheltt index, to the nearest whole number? 904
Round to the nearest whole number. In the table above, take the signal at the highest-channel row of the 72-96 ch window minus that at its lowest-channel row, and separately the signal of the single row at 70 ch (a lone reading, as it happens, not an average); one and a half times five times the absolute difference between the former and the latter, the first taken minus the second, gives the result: 3740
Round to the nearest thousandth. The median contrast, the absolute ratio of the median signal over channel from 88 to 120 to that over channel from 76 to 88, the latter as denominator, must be 0.953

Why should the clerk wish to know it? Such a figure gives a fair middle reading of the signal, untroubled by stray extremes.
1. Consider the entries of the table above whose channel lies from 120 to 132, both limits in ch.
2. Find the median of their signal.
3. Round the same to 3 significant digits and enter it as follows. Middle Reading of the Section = 421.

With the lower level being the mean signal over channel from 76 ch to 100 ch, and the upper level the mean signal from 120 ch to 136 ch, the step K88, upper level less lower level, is -85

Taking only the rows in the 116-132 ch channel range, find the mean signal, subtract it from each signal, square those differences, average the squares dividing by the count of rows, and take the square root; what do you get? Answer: 42.2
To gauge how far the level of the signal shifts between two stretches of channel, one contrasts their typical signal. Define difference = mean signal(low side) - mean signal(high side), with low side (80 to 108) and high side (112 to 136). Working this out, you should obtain 60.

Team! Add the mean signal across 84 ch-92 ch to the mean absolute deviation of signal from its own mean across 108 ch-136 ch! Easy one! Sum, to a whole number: 519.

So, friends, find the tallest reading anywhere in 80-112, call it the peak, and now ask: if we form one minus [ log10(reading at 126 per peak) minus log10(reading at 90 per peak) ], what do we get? 1.04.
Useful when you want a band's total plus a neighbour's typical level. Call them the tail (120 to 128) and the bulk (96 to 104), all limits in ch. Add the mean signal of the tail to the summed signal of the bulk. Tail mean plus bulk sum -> 1372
